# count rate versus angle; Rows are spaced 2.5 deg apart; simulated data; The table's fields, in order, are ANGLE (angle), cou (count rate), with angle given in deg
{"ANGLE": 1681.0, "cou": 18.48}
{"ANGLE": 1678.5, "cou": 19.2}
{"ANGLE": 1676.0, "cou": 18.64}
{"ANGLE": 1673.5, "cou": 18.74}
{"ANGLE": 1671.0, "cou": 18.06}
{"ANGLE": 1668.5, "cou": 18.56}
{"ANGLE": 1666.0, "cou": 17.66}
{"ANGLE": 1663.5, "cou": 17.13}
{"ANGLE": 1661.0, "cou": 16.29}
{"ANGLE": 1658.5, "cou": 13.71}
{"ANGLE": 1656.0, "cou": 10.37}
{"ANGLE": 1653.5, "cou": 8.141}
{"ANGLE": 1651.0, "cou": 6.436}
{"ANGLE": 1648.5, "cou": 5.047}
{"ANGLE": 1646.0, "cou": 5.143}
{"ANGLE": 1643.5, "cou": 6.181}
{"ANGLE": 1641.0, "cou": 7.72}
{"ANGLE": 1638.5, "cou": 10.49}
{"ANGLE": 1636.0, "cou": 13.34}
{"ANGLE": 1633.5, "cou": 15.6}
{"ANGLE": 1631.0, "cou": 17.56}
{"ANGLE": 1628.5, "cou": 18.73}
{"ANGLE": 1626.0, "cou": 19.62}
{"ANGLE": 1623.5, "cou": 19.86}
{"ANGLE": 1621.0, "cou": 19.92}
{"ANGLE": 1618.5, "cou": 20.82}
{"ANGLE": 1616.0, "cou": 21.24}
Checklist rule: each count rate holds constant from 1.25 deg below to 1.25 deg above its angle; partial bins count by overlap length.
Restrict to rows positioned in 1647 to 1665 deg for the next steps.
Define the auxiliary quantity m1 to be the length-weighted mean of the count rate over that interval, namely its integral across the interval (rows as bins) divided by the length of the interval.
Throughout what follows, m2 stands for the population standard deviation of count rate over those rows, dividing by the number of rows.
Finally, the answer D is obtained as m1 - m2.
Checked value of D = 7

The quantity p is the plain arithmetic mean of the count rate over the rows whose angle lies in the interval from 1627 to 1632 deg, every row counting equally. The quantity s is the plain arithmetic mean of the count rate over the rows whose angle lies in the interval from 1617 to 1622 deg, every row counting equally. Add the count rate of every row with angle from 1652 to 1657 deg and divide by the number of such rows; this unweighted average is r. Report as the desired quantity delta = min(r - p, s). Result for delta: -9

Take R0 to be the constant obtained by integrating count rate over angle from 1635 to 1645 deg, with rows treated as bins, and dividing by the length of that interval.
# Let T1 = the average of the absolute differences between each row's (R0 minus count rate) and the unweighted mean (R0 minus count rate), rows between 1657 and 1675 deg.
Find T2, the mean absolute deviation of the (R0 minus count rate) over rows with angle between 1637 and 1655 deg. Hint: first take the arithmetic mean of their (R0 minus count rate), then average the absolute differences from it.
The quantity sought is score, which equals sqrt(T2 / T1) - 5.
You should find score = -3.9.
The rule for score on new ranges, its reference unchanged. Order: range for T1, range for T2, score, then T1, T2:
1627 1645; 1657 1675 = -4.4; 4.0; 1.25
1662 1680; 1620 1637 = -3.1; 0.6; 1.98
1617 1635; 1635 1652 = -3.7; 1.4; 2.37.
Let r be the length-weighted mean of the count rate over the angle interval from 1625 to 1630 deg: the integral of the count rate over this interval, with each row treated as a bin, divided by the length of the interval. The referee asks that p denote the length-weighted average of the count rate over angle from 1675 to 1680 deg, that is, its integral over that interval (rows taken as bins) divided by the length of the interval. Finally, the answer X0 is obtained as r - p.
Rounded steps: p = 18.9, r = 19.1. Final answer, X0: 0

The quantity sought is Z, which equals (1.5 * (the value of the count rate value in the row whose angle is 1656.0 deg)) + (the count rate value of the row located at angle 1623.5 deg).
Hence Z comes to 35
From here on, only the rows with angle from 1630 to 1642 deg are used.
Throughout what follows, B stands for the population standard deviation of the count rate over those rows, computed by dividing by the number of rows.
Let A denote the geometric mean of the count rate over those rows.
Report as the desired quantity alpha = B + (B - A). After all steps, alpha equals -5.4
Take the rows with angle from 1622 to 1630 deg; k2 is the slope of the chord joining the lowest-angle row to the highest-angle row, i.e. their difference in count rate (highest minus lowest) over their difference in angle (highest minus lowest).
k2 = -0.2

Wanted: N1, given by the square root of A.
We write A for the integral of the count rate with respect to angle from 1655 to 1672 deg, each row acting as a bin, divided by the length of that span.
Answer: 4.0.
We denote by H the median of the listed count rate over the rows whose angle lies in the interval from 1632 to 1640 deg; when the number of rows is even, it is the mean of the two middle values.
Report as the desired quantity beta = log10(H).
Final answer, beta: 1.1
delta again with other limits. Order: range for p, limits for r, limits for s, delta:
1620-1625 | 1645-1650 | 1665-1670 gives -15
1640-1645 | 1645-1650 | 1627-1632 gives -2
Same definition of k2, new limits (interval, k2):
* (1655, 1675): 0.5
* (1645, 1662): 0.7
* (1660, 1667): 0.3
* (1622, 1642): -0.7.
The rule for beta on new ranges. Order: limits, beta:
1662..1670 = 1.2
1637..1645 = 0.9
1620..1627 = 1.3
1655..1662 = 1.1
